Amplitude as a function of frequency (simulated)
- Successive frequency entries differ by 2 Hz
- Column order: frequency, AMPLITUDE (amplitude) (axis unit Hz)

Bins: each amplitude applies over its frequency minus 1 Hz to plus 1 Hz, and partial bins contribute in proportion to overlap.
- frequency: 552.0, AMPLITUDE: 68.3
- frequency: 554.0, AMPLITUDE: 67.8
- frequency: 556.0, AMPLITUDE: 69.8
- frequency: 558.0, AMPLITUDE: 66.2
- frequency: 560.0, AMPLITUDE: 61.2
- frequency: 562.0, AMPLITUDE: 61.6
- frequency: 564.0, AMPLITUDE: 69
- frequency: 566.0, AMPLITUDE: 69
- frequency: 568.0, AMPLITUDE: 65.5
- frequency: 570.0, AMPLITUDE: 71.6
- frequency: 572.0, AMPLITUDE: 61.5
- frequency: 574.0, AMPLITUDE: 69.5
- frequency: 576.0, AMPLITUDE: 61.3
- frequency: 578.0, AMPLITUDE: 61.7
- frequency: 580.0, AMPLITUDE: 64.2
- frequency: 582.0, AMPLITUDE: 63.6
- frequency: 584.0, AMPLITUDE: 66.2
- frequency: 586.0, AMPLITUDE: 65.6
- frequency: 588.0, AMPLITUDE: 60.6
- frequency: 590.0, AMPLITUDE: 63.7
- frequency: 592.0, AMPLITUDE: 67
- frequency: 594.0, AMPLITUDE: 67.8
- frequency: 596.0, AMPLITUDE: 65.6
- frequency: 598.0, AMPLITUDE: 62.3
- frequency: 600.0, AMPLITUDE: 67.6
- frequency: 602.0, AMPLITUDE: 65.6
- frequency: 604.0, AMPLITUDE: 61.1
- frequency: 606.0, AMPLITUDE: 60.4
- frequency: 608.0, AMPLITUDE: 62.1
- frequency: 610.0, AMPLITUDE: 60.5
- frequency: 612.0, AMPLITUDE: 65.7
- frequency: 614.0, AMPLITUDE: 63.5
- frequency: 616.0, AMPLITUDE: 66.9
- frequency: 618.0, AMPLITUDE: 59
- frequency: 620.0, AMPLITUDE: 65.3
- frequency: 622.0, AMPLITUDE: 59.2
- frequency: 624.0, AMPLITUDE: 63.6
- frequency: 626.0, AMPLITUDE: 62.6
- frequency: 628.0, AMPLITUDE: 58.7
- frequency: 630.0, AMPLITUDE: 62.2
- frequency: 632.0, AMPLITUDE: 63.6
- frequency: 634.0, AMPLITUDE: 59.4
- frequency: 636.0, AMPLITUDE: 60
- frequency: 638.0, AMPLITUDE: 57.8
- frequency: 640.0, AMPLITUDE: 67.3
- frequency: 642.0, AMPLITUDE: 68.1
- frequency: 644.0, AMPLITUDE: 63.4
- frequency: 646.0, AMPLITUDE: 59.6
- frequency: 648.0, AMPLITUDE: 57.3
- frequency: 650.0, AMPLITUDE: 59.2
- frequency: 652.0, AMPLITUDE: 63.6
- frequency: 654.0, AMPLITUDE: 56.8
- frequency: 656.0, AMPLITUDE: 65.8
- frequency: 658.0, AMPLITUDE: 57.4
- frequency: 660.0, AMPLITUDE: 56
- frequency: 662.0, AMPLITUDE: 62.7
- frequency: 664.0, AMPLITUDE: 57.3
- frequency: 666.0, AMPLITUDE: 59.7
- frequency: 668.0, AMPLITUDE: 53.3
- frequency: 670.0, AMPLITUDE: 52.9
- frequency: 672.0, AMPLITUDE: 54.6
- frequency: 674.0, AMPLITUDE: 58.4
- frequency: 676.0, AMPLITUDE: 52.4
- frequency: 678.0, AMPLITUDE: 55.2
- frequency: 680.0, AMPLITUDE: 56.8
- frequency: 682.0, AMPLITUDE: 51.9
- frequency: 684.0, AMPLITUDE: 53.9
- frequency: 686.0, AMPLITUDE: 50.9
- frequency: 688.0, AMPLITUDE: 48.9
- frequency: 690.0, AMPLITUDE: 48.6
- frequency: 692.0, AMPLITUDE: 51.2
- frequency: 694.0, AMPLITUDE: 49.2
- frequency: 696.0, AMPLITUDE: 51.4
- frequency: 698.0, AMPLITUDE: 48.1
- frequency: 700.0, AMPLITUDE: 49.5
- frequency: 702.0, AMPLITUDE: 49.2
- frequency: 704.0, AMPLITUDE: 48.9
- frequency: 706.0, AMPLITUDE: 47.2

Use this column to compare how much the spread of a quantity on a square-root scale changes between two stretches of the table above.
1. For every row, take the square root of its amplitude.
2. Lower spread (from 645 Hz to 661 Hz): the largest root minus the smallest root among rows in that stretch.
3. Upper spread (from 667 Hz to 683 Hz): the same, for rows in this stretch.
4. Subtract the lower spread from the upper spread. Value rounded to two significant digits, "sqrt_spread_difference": -0.19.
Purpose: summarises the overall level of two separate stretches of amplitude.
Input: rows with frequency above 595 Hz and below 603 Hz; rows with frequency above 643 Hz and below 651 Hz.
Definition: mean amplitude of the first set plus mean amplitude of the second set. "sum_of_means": 125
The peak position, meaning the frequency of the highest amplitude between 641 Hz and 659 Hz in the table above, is 642.0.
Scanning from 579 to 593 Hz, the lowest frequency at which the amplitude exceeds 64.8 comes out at 584.0 Hz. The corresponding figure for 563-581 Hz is 564.0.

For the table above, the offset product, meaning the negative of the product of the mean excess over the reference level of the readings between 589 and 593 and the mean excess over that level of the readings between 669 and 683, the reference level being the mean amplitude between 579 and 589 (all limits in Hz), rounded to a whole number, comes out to 12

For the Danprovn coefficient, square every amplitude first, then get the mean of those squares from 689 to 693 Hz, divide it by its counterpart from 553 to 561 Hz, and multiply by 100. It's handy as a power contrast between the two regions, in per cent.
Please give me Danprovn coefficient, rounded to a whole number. 57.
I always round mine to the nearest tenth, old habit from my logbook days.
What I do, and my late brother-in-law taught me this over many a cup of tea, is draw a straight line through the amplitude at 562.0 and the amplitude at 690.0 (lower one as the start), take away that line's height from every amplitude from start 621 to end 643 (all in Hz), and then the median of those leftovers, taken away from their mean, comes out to 0.1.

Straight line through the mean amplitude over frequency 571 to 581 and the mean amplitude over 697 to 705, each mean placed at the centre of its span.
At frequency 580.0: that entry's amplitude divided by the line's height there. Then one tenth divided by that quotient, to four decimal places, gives 0.0984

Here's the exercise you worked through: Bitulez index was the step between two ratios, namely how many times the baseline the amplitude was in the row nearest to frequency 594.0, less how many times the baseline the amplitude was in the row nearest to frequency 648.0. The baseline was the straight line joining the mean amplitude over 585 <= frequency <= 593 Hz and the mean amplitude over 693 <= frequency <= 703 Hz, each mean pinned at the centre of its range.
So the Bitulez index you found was 0.05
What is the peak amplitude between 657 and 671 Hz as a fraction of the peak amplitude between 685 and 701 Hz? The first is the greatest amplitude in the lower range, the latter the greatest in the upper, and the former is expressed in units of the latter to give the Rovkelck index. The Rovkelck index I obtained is 1.22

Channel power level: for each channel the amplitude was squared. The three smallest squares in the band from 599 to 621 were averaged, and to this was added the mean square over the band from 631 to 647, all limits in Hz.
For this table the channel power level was 7503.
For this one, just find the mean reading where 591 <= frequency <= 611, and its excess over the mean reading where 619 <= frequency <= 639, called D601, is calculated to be 2.8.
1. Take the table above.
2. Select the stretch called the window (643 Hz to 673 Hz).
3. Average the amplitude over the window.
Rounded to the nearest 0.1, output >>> 58.6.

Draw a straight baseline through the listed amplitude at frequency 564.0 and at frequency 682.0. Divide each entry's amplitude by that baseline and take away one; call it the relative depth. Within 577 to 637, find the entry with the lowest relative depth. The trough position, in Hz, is 578.0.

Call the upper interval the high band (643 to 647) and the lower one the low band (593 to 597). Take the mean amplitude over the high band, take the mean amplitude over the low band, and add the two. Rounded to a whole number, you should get 128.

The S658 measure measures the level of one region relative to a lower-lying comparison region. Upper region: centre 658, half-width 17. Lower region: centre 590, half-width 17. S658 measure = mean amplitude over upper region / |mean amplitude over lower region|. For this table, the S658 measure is 0.920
